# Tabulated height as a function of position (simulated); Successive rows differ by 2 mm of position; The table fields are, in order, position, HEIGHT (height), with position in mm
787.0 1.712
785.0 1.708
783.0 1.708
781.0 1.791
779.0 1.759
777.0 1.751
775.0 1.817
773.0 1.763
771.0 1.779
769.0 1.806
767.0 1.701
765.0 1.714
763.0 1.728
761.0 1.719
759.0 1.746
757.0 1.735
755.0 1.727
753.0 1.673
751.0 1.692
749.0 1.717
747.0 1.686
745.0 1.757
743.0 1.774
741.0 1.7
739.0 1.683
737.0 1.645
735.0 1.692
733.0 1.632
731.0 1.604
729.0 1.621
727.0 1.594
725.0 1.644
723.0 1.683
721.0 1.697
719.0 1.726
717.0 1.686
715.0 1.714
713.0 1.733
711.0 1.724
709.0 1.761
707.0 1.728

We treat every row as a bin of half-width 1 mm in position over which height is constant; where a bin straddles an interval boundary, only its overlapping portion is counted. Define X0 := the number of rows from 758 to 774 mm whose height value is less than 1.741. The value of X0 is 4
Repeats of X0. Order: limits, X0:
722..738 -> 8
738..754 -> 6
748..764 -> 7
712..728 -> 8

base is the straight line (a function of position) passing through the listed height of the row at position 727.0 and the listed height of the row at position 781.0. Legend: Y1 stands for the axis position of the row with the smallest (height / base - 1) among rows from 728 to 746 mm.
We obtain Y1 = 731.0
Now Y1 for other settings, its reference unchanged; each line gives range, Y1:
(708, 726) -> 725.0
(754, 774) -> 767.0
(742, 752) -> 751.0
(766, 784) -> 783.0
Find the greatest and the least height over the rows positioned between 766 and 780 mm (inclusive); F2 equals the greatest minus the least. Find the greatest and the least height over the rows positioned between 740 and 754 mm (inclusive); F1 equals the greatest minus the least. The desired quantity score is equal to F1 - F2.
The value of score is -0.015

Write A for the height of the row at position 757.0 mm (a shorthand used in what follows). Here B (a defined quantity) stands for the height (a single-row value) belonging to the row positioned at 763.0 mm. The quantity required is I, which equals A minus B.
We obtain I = 0.01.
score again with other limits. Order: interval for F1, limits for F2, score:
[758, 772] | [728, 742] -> 0.009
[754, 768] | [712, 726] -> -0.044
